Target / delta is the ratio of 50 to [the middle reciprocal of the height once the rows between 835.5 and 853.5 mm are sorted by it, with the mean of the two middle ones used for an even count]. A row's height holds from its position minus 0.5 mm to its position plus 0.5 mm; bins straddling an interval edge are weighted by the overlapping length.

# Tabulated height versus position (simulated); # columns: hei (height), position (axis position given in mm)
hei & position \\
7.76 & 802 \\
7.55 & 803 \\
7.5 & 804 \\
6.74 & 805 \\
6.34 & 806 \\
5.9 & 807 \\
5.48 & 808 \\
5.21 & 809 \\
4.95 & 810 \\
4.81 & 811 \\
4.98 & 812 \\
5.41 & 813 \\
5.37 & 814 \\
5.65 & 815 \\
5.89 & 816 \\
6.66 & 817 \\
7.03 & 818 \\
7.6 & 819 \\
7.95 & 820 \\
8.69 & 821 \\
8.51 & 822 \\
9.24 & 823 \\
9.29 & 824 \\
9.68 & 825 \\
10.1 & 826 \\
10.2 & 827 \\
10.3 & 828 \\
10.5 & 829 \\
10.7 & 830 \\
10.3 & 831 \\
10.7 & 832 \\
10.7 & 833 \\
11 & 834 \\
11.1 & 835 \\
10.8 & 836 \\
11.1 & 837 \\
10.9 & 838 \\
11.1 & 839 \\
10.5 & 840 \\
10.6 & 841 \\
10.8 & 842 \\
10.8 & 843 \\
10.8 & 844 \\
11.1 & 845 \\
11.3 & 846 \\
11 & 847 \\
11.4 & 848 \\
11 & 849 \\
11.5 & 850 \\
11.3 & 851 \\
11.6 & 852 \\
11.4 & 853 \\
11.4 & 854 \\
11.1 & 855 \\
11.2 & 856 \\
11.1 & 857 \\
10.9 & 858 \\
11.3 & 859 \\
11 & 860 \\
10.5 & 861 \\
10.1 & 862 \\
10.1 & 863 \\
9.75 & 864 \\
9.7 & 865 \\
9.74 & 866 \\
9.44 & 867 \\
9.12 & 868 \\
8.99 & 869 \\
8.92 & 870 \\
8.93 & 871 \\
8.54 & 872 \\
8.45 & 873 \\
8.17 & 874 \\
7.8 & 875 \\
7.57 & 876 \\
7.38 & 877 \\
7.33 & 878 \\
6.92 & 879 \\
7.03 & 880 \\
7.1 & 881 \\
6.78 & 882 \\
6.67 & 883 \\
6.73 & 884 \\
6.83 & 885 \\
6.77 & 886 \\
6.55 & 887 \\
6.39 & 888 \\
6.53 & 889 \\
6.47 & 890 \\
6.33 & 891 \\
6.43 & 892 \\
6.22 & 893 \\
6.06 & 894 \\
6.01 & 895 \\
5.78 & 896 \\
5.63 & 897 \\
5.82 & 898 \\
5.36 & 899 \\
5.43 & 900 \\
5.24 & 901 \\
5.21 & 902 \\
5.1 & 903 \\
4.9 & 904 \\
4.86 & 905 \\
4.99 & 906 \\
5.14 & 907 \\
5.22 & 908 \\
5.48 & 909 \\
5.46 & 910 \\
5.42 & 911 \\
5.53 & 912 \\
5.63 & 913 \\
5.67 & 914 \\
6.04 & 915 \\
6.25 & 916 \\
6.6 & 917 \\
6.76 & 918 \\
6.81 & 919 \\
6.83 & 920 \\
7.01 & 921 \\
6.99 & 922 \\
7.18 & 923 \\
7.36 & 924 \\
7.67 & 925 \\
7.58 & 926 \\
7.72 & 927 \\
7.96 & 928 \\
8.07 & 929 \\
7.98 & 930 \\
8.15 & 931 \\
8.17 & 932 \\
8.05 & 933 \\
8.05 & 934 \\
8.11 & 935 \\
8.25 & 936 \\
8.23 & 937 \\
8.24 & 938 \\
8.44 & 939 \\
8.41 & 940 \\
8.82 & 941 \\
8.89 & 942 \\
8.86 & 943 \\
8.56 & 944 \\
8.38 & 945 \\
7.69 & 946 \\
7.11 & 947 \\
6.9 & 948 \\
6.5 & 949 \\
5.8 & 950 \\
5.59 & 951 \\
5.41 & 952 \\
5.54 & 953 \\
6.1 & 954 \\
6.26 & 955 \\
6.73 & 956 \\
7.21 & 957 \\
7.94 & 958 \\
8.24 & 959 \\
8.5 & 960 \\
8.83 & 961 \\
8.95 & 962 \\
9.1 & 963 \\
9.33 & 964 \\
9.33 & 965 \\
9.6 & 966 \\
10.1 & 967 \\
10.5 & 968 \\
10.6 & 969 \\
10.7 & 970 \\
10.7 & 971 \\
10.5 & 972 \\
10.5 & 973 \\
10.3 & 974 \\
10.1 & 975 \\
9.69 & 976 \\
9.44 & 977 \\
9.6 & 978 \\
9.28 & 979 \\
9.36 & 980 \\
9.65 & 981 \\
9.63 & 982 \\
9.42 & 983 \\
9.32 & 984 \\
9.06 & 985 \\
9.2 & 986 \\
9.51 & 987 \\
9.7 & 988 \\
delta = 552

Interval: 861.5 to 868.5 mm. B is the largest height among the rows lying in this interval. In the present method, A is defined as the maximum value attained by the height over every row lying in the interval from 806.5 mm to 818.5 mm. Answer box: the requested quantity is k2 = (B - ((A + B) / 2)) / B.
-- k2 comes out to 0.15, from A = 7.03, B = 10.1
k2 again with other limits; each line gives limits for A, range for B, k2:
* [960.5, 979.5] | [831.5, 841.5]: 0.02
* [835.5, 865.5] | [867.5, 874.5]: -0.14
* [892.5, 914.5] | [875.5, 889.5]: 0.09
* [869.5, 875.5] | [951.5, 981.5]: 0.08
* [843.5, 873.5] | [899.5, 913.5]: -0.53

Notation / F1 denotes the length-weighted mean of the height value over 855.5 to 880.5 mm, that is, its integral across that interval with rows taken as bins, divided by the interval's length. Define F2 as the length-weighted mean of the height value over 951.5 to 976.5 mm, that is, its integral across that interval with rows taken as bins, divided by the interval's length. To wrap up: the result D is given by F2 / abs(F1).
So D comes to 0.96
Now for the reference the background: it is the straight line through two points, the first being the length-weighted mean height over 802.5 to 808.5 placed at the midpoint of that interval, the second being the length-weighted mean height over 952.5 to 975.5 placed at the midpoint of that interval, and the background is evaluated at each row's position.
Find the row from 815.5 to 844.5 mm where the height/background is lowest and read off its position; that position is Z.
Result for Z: 816 mm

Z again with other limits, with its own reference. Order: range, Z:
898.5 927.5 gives 905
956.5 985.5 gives 957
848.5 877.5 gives 877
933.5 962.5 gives 952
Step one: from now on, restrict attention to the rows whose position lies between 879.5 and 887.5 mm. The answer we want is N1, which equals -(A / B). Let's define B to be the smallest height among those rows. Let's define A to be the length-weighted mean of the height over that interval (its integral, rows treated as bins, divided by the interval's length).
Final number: -1.04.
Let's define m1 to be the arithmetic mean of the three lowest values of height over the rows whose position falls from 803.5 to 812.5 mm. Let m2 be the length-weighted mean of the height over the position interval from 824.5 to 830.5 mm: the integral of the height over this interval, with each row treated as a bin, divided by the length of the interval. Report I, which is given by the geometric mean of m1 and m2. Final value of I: 7.1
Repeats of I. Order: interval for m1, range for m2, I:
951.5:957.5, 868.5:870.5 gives 7.1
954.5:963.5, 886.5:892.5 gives 6.6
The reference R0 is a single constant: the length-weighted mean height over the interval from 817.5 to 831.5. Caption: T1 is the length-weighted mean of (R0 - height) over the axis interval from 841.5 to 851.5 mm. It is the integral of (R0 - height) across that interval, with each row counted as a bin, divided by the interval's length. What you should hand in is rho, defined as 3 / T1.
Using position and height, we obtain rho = -1.7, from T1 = -2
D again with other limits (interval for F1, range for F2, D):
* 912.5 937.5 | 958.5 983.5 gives 1.32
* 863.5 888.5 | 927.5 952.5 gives 0.98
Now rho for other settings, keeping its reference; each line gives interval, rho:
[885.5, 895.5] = 1.0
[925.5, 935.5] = 2.3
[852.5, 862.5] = -1.8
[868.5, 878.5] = 2.8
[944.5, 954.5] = 1.1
